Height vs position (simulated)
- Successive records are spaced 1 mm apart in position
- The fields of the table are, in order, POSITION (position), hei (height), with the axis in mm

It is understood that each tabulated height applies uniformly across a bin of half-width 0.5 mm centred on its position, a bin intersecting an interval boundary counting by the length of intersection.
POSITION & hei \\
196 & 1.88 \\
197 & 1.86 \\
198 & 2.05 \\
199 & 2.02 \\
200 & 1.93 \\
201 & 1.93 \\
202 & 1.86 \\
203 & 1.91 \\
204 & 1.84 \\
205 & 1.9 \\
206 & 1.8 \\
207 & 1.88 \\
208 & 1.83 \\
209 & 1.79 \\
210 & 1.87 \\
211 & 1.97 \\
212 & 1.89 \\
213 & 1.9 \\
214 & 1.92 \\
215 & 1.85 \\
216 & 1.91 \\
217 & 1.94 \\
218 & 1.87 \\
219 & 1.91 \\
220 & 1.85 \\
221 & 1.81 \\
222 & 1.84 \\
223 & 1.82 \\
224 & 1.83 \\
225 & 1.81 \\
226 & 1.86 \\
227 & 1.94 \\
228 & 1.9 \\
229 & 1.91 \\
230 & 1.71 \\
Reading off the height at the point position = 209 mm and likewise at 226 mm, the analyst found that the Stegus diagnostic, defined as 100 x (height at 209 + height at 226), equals 365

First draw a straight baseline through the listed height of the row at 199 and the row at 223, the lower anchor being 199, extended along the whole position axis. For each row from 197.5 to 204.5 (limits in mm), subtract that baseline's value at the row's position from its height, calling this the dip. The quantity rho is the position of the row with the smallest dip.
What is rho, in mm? 204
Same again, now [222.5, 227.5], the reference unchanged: 223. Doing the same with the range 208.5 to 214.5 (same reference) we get 209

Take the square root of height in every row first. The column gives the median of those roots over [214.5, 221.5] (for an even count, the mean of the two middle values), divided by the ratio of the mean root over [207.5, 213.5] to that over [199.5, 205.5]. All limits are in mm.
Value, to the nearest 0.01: 1.37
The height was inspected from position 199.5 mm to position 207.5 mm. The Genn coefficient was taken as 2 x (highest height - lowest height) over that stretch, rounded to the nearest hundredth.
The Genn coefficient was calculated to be 0.26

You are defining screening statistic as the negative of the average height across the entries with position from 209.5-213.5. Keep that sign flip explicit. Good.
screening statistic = -1.91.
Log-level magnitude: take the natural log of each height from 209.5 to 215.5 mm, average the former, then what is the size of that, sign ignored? 0.642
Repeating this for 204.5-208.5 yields 0.616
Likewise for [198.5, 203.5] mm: 0.657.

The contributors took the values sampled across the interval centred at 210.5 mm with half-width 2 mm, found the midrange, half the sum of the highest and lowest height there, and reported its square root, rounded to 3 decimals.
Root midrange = 1.371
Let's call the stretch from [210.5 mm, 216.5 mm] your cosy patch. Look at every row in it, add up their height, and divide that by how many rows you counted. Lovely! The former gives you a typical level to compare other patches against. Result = 1.91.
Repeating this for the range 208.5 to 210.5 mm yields 1.83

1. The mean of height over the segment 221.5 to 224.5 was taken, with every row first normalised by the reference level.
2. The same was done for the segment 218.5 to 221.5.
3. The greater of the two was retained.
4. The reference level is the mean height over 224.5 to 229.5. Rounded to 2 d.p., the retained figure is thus 0.99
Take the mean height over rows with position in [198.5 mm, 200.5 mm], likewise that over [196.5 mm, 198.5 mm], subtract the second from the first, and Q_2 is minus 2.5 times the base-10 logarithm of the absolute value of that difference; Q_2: 4.2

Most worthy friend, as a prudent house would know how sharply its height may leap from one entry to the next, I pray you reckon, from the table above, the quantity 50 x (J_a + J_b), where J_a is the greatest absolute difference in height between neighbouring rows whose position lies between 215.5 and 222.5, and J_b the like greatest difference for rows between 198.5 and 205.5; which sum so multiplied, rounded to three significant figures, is 8.00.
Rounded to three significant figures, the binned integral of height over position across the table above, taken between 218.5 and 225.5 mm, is 12.9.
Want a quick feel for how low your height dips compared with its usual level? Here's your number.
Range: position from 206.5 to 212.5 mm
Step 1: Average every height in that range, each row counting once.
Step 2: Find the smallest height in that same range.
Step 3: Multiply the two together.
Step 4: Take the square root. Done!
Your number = 1.830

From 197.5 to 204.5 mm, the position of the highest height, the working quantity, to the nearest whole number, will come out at 198 mm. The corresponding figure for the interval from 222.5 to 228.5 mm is 227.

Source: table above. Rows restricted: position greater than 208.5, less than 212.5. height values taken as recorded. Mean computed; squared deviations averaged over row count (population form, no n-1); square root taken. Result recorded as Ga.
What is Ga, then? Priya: 0.064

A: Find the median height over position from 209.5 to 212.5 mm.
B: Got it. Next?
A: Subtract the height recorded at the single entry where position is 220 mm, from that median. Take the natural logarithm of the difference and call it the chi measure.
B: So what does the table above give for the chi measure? -3.2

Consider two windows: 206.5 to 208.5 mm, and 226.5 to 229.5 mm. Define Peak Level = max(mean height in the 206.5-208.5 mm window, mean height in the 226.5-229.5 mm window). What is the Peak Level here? 1.92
